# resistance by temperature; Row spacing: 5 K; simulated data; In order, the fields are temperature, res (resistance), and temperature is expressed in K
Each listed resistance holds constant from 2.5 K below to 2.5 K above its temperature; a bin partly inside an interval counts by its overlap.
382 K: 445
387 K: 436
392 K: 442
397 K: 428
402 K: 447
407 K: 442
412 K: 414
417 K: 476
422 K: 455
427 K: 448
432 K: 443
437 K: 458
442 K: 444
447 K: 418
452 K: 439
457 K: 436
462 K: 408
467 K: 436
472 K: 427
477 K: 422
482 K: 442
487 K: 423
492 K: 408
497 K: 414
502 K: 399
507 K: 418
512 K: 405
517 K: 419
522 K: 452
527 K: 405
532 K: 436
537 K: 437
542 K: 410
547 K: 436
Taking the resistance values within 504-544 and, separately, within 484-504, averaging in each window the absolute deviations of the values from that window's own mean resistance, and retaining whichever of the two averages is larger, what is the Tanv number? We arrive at 14.2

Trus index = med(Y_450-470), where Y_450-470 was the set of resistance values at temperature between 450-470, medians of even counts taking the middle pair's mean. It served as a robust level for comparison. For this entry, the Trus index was 436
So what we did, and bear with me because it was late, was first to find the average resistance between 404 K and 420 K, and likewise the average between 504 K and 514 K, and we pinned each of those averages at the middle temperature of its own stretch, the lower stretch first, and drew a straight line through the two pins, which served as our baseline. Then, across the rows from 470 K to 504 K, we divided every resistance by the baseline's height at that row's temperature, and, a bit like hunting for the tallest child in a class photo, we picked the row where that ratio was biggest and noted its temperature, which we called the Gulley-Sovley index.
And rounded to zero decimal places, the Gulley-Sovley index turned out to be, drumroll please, 482 K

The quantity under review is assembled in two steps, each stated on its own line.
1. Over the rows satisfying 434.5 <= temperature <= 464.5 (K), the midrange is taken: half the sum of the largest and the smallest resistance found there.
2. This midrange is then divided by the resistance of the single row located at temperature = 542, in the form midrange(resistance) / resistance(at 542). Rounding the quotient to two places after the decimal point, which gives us 1.06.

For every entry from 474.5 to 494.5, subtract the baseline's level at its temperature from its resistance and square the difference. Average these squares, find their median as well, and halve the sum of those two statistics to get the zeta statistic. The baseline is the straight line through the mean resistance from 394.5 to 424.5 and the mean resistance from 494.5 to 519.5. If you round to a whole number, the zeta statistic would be 99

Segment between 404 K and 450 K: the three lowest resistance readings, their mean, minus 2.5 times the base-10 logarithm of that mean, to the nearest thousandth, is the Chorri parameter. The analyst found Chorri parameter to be -6.570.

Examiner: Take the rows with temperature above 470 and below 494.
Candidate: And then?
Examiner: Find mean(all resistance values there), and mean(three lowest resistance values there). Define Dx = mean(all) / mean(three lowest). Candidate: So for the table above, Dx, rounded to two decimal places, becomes 1.02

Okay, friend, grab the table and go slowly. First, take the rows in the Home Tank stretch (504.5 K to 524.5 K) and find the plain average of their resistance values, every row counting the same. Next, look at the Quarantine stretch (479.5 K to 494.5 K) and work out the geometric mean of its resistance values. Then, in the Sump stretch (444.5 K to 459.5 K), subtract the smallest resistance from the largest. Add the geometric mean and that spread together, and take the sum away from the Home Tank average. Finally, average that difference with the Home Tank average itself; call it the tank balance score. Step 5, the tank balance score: 201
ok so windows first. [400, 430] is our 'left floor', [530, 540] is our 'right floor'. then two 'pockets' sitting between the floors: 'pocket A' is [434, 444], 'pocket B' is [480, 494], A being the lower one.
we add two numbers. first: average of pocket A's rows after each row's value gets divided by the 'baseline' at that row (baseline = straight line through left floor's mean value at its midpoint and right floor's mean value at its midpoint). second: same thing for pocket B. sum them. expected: 1.98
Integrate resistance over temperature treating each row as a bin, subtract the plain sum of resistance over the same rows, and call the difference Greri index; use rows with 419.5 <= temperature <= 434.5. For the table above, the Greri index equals 5384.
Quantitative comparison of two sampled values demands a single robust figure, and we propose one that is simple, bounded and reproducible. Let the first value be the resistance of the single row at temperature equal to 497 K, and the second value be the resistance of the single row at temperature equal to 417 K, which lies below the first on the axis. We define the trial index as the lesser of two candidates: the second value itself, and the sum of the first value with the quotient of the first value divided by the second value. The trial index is 415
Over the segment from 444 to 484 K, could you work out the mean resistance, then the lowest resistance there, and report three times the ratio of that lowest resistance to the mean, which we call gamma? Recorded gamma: 2.856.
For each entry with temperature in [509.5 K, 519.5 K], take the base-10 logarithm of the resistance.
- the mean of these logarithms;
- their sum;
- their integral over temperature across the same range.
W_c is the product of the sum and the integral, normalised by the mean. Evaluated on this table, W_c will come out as 52.3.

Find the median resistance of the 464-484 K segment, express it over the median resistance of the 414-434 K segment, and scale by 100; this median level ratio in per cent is 96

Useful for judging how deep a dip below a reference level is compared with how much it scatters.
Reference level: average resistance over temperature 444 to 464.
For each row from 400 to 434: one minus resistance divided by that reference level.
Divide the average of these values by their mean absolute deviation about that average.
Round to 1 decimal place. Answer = -1.8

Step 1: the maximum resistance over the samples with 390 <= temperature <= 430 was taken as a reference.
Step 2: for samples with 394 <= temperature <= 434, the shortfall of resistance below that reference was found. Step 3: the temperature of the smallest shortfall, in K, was 417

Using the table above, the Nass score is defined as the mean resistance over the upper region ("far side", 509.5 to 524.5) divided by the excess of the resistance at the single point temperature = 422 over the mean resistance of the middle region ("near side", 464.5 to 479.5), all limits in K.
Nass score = 16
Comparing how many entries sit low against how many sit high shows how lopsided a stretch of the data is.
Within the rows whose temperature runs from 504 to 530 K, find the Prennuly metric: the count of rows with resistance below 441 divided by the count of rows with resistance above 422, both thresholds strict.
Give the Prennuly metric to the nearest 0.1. 4.0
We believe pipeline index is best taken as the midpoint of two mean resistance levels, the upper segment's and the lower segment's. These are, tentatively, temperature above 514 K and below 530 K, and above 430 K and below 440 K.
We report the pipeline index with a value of 438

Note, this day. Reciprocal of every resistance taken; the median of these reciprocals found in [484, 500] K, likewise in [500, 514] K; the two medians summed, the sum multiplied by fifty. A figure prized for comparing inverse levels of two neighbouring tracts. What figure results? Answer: 0.244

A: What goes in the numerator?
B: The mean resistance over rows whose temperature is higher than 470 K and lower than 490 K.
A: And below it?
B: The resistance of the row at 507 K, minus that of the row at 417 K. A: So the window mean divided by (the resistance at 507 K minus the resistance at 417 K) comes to -7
